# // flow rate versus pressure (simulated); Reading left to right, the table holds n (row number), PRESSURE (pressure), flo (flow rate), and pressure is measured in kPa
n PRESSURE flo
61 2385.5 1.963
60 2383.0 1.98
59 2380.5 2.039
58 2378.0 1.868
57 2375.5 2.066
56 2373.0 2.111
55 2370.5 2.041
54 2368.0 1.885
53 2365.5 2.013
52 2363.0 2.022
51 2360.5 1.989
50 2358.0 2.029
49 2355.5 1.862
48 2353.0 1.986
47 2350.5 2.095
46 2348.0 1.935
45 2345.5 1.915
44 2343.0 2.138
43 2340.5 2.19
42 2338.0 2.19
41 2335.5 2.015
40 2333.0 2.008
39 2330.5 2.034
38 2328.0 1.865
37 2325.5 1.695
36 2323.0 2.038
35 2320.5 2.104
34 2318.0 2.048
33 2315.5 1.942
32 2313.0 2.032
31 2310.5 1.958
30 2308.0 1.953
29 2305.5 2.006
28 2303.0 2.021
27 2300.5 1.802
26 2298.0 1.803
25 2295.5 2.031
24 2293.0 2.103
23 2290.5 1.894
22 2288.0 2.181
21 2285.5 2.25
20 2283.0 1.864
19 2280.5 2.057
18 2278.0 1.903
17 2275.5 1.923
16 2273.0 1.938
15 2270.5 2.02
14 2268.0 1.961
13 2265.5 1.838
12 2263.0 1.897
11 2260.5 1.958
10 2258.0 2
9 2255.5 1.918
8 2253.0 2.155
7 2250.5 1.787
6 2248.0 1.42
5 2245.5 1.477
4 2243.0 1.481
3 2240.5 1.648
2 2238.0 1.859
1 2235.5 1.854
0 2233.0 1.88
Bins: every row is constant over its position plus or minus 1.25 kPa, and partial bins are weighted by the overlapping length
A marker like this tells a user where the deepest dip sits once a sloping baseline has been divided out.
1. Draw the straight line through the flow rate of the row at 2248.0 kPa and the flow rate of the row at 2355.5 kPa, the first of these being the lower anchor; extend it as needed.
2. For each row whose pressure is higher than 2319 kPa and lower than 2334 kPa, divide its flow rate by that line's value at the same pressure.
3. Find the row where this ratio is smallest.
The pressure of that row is 2325.5 kPa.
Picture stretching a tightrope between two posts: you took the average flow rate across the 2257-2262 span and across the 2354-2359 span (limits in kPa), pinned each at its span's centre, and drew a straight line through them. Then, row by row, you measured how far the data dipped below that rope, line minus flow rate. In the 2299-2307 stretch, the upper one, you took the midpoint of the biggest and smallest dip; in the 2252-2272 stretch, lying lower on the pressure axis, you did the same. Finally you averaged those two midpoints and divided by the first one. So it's 0.3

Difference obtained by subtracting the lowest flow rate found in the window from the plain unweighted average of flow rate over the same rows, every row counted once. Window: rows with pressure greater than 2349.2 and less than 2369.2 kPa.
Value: 0.12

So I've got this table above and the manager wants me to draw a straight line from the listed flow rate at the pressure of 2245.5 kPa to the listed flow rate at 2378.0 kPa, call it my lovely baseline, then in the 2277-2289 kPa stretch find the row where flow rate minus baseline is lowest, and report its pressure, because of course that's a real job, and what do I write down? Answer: 2283.0 kPa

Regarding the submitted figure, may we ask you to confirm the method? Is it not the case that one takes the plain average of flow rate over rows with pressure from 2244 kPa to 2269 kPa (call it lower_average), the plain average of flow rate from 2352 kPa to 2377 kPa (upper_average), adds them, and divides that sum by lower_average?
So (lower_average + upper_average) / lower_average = 2.09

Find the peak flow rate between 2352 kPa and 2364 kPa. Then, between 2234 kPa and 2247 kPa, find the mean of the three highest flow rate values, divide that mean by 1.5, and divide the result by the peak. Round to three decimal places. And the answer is 0.587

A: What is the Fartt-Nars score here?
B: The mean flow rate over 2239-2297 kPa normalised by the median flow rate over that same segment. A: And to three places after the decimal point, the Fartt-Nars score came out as 0.988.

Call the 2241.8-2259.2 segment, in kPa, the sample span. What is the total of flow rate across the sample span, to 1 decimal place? 12.2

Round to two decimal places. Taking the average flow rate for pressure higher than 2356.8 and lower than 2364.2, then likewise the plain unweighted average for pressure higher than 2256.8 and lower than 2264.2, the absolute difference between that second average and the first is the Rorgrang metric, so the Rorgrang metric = 0.06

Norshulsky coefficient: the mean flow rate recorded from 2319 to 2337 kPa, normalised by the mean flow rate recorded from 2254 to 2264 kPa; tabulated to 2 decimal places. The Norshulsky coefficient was 1.01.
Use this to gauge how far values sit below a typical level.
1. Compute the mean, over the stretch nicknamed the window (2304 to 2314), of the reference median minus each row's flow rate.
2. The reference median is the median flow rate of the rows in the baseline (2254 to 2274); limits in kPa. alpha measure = -0.04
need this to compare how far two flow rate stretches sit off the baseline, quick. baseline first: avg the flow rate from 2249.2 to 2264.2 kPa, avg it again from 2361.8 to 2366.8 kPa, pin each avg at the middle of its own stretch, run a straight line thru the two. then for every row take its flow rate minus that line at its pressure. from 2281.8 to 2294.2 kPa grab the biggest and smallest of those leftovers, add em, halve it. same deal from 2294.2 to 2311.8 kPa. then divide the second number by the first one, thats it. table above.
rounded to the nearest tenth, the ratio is -0.7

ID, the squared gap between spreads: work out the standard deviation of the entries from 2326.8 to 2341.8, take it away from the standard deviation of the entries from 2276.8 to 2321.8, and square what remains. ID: 0.0000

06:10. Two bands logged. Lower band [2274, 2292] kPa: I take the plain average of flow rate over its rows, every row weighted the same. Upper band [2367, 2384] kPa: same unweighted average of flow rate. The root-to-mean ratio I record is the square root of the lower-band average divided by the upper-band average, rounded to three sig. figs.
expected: 0.709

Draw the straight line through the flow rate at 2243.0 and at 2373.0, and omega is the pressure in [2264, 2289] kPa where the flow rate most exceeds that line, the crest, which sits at 2285.5 kPa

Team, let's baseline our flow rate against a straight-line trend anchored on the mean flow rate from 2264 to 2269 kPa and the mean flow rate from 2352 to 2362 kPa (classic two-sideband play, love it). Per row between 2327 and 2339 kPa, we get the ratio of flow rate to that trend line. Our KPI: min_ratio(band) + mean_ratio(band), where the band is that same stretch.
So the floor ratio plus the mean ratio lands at 2.00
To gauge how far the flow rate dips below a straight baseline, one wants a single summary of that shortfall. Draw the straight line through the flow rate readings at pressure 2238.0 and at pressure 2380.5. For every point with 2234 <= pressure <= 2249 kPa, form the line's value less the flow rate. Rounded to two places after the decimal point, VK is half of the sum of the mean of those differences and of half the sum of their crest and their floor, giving 0.23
